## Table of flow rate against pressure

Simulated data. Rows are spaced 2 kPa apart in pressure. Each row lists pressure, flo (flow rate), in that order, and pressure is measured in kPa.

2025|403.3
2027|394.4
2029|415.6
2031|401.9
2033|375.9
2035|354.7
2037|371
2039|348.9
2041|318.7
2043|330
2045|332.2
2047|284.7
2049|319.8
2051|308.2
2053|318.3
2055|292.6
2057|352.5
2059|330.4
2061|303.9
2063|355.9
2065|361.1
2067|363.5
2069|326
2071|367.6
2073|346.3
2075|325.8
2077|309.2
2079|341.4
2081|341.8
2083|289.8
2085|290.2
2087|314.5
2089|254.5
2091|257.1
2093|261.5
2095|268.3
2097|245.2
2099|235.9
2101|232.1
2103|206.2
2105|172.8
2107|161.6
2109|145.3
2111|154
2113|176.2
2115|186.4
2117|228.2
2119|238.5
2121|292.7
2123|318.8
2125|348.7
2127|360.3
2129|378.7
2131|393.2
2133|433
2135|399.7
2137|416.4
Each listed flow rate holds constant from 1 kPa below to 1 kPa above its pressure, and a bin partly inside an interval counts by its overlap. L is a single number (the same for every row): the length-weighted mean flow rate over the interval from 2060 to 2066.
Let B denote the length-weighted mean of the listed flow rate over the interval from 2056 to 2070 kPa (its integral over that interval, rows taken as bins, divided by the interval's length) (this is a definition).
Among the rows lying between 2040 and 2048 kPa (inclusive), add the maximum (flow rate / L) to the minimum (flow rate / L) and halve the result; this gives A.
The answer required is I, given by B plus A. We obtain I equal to 343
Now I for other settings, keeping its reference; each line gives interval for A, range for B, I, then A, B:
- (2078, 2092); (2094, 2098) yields 258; 0.88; 257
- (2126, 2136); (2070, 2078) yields 338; 1.17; 337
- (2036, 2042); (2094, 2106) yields 228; 1.01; 227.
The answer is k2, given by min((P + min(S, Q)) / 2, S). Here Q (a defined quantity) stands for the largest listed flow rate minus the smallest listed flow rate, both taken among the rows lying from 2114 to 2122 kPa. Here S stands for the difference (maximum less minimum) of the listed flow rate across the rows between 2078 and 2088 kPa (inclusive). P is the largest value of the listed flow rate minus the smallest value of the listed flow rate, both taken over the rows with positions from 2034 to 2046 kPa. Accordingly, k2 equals 52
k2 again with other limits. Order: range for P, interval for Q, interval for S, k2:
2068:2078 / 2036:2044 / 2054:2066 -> 55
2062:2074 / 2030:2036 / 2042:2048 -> 44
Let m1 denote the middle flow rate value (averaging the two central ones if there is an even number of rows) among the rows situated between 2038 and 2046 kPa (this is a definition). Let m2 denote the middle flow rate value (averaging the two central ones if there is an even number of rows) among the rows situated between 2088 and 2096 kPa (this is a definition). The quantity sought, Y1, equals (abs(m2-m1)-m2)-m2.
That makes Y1 -447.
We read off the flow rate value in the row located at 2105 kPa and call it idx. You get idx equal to 172.8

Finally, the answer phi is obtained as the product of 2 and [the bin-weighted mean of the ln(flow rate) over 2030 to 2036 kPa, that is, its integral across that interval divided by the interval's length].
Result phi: 11.9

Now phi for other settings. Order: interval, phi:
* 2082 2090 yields 11.3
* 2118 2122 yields 11.2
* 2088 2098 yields 11.1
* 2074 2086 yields 11.5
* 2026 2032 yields 12.0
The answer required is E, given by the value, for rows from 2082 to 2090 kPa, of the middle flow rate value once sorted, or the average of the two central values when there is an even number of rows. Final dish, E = 290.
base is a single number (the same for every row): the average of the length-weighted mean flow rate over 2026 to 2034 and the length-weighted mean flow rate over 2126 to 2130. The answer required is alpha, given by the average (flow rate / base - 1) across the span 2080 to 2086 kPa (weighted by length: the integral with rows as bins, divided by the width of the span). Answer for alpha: -0.20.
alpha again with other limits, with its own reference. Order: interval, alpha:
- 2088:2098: -0.33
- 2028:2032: 0.07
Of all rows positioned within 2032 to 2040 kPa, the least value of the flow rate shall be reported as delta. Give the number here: 348.9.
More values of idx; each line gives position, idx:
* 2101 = 232.1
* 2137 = 416.4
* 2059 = 330.4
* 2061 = 303.9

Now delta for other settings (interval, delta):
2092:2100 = 235.9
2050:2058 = 292.6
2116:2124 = 228.2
